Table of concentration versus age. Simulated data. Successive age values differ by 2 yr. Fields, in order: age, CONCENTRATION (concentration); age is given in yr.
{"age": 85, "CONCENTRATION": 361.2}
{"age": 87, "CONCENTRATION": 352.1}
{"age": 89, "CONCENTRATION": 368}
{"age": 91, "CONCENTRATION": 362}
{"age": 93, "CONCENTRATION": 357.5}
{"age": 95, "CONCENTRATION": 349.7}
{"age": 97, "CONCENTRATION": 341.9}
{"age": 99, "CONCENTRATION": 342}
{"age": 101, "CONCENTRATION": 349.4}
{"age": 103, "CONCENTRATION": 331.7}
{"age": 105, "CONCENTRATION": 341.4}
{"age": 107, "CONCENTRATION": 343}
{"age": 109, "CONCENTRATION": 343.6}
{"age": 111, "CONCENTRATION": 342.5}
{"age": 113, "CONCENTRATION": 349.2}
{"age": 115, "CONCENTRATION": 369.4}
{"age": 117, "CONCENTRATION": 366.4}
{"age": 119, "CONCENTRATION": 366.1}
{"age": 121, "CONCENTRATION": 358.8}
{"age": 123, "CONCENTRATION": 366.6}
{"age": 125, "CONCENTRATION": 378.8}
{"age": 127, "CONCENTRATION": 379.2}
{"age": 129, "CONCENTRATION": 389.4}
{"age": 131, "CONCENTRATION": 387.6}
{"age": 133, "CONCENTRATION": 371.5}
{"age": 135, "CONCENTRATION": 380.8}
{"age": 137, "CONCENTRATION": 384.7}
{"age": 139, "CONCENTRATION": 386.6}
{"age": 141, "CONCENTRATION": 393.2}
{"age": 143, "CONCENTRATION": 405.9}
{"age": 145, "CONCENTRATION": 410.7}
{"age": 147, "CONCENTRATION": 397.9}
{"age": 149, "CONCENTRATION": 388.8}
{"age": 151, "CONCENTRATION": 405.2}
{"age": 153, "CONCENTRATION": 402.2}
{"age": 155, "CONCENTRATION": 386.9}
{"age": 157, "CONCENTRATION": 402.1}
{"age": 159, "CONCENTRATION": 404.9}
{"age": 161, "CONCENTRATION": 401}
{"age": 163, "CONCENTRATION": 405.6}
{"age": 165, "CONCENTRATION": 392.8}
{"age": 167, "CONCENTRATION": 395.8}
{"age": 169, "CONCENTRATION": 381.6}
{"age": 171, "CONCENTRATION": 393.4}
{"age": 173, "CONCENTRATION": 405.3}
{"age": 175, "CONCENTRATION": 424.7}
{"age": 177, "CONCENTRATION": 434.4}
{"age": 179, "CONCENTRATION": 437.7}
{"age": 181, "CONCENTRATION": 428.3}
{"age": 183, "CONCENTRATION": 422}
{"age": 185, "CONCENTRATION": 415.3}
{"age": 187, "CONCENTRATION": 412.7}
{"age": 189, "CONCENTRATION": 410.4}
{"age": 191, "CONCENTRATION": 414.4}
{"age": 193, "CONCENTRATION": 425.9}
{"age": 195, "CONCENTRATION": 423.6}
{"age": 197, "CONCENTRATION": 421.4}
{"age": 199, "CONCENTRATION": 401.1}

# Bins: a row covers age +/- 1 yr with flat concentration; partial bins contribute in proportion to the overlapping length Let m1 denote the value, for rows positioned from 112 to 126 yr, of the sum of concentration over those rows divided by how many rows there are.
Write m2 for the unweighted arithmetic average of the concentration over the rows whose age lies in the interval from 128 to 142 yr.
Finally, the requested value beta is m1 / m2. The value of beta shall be 0.95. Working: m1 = 365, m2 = 385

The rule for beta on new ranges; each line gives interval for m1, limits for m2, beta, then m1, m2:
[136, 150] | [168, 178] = 0.97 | 395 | 408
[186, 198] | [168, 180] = 1.01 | 418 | 413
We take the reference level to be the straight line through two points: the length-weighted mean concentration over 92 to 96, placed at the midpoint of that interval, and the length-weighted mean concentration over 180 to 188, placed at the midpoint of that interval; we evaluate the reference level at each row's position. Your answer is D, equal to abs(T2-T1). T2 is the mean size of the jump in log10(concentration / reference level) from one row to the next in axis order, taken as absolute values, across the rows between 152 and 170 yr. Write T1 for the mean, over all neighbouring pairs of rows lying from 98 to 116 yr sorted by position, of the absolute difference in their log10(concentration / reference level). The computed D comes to 0.0003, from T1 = 0.0095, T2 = 0.0099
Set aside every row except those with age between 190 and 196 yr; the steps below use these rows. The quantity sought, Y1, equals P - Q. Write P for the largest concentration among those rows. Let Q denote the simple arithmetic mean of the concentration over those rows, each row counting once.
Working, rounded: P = 425.9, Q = 421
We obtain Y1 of 5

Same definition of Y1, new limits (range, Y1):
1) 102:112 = 3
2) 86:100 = 15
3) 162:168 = 8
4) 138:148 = 12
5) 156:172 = 8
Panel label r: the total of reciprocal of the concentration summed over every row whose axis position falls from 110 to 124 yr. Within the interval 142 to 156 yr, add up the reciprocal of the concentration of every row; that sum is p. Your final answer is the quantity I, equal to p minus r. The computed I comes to -0.0019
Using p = 0.0175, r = 0.0195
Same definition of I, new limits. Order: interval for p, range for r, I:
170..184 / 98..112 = -0.0038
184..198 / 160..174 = -0.0009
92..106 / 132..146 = 0.0024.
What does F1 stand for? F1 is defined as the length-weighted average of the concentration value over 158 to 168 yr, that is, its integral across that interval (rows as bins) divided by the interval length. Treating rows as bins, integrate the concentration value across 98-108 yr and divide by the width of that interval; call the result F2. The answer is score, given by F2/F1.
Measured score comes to 0.85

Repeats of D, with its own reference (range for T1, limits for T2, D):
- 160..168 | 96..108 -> 0.0020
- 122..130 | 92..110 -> 0.0007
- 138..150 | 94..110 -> 0.0015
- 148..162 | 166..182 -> 0.0011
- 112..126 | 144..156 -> 0.0032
